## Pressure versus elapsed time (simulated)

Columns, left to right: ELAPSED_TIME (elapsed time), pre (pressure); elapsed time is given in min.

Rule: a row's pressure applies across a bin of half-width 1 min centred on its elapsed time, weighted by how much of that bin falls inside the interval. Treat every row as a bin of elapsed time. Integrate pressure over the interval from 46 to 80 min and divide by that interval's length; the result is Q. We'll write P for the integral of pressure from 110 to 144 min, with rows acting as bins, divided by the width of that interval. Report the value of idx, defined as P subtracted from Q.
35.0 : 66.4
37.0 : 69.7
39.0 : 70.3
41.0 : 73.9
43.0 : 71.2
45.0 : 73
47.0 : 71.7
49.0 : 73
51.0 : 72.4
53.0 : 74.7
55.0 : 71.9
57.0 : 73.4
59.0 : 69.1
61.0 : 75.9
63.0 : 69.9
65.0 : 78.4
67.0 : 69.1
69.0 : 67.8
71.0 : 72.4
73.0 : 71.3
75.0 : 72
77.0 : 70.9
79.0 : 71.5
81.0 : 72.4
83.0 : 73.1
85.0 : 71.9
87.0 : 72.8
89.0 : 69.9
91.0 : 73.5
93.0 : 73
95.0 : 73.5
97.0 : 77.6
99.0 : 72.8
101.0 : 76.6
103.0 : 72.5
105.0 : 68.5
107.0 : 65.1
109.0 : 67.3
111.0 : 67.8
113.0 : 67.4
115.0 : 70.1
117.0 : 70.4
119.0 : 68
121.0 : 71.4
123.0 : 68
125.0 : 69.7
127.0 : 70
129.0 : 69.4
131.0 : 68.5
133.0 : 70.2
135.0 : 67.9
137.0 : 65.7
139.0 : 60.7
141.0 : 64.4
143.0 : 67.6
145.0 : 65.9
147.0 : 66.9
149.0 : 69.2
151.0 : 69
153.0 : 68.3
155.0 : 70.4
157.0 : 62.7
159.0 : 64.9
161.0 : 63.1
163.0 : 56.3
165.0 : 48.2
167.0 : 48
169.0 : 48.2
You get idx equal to 4.0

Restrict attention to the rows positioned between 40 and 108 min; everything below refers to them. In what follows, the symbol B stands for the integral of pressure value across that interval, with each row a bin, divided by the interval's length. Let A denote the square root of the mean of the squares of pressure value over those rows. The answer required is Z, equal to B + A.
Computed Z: 145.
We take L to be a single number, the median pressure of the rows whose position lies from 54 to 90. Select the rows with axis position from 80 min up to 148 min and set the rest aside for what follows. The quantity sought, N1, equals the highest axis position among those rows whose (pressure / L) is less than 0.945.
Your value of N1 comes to 147.0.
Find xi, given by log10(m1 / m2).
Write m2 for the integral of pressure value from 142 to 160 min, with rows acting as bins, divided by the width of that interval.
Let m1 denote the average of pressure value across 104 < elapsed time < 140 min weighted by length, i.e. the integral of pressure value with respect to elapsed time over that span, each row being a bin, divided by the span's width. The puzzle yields 0.006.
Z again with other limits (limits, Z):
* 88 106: 146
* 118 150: 135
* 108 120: 137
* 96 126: 141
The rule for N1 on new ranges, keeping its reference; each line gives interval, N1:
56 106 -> 69.0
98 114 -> 113.0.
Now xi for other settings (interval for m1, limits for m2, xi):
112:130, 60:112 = -0.015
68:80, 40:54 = -0.011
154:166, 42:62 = -0.076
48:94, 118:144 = 0.027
